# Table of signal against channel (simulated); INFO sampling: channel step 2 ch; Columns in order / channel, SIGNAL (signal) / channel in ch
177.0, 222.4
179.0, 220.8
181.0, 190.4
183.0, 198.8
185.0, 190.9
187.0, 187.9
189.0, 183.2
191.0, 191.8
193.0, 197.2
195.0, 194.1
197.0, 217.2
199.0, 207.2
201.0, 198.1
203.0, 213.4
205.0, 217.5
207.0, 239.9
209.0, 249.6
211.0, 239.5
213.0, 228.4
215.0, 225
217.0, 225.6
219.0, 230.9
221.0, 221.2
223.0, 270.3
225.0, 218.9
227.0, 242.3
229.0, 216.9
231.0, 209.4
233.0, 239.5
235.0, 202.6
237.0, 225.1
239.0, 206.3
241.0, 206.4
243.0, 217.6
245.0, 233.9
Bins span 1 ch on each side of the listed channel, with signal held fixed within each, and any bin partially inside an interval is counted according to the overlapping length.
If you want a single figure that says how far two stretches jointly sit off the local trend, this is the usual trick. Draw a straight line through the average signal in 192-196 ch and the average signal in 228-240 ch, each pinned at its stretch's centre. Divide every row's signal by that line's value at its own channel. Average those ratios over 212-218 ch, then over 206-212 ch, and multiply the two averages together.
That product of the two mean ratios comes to 1.31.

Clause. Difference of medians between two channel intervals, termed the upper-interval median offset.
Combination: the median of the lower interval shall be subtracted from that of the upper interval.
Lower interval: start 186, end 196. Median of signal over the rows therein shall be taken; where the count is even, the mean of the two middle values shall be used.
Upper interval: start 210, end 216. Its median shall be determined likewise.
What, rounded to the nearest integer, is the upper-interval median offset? 37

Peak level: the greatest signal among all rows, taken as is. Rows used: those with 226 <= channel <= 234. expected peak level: 242.3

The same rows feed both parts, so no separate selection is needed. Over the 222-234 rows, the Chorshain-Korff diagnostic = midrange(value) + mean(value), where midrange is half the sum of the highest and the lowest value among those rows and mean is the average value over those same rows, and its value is 473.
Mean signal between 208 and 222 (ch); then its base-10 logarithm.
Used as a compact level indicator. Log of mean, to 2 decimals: 2.36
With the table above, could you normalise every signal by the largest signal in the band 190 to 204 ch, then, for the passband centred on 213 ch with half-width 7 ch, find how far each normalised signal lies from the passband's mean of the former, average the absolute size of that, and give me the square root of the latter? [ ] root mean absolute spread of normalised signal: 0.187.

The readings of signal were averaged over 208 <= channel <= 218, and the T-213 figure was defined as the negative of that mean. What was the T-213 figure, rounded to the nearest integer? -234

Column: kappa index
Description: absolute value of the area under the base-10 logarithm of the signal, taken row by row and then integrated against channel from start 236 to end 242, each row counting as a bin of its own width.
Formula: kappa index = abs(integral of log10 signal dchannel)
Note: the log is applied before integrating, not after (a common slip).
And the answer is 14.0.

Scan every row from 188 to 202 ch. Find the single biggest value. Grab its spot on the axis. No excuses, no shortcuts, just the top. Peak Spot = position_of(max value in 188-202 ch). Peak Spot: 197.0 ch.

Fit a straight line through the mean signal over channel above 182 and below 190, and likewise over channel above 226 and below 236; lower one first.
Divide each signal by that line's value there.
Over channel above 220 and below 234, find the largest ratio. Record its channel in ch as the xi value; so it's 223.0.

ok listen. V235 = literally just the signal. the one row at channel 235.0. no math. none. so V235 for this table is 202.6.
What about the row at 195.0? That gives 194.1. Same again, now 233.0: 239.5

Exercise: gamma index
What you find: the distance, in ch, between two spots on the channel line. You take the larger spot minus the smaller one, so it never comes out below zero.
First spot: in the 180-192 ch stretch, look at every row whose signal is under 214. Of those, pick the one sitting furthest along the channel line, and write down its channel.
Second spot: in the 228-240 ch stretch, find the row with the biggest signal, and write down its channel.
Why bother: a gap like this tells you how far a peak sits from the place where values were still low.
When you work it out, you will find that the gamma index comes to 42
